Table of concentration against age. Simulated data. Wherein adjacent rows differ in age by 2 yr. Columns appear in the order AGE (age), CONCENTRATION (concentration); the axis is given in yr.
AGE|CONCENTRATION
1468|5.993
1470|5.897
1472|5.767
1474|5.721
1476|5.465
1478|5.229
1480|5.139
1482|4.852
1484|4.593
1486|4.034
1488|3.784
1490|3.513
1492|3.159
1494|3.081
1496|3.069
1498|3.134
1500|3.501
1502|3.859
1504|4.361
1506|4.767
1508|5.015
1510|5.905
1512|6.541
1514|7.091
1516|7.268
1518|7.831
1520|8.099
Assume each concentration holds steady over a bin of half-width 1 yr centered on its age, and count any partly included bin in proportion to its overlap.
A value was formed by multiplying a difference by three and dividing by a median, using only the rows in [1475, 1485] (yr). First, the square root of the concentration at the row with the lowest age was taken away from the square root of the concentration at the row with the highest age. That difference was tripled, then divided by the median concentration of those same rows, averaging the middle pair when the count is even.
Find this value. -0.1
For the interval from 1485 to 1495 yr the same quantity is -0.2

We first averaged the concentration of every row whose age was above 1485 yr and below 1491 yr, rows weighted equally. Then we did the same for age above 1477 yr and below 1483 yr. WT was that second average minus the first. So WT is 1.3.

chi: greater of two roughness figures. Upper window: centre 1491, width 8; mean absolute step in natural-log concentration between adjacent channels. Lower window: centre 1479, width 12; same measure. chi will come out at 0.069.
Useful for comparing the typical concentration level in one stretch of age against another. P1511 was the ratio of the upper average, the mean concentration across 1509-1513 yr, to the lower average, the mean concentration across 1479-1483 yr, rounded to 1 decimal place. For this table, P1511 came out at 1.2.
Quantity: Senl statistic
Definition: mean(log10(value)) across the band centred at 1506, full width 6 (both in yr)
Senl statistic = 0.67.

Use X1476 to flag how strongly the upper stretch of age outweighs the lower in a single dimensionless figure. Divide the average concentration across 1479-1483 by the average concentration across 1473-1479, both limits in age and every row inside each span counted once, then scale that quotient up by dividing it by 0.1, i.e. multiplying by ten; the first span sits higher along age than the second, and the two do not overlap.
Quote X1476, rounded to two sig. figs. 9.1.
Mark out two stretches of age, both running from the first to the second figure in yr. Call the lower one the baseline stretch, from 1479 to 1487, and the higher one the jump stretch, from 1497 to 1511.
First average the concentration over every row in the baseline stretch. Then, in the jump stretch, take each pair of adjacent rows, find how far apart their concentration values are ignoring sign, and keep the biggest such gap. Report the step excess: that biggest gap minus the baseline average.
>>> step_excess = -3.8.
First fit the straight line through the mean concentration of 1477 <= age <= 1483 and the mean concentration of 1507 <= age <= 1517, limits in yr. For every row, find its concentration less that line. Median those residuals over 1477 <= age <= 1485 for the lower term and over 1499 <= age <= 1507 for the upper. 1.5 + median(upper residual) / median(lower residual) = 18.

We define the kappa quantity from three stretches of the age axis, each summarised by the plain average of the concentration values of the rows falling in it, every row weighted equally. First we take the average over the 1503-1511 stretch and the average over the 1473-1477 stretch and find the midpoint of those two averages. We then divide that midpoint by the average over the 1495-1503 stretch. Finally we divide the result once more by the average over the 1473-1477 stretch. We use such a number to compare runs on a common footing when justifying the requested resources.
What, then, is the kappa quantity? 0.28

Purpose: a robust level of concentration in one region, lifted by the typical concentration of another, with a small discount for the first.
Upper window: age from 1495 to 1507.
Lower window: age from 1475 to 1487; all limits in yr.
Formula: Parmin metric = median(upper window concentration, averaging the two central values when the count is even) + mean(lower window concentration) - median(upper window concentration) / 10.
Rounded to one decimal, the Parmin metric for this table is 8.2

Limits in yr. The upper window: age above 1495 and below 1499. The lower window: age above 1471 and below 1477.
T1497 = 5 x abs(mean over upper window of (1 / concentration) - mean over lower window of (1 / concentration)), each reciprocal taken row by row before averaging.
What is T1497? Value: 0.7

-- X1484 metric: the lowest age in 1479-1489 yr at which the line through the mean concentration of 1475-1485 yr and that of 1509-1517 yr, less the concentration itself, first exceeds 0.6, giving 1484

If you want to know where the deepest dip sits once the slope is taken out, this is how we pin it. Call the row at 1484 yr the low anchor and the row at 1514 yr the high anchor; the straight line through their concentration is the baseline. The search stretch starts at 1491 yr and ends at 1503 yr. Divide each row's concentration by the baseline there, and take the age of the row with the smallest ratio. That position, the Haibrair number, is 1498 yr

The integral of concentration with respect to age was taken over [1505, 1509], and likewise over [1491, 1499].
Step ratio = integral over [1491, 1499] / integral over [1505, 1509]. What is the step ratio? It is 1.27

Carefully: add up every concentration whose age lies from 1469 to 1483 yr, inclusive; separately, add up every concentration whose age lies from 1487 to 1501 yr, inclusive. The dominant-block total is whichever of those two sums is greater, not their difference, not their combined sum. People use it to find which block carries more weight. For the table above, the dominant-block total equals 38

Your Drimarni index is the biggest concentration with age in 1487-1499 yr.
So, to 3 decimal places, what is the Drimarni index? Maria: 3.784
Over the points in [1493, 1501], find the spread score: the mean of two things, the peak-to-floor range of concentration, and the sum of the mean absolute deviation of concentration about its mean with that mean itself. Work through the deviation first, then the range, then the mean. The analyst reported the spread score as 1.9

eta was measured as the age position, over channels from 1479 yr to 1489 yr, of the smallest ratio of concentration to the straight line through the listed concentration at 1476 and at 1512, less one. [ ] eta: 1488 yr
